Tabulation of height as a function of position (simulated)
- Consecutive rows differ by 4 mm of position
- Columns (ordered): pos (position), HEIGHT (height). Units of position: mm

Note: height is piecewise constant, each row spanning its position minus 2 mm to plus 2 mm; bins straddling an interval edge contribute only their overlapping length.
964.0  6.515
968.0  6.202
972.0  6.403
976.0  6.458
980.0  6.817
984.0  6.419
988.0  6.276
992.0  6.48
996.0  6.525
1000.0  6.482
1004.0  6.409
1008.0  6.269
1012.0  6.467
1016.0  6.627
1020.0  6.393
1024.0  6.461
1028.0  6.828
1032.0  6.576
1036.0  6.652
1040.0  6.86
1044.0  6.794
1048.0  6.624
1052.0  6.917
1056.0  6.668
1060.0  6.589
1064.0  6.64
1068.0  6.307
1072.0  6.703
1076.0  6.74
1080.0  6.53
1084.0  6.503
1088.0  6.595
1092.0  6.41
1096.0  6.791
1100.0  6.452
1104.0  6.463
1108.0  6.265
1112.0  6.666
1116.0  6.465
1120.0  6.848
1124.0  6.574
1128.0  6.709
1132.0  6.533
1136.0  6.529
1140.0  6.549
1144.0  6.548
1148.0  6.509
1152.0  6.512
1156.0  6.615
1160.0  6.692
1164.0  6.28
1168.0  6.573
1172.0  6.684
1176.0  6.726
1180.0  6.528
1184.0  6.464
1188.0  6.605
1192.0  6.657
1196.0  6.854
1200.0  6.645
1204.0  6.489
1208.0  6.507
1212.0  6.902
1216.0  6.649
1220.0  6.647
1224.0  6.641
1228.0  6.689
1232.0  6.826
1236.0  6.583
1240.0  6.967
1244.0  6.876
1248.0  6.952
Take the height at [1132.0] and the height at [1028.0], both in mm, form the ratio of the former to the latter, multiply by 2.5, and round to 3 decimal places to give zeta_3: 2.392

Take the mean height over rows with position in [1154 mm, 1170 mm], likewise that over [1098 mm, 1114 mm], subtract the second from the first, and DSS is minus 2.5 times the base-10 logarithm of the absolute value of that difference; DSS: 2.8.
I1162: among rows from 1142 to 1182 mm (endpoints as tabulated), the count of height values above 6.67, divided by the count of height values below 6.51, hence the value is 1.5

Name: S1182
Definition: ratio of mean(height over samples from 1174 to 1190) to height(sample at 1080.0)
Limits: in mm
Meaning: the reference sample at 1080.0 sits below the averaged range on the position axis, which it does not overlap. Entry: 1.01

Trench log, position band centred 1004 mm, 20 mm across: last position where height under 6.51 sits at 1012.0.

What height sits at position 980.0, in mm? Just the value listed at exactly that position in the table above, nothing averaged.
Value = 6.817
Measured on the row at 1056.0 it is 6.668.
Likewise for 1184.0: 6.464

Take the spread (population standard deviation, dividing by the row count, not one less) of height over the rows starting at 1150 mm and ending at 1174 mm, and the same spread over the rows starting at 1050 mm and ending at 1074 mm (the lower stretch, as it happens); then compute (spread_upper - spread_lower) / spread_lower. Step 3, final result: -0.23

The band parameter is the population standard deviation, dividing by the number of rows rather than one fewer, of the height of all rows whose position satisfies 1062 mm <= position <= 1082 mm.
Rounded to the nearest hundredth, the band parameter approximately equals 0.16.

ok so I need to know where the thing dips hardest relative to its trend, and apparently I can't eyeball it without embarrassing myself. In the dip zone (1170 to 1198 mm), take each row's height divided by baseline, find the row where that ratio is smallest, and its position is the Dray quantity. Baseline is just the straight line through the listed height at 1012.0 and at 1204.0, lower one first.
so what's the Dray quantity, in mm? 1184.0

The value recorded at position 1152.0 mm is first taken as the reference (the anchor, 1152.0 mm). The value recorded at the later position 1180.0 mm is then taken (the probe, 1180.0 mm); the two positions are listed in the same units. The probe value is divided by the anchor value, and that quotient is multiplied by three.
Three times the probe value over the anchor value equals 3.01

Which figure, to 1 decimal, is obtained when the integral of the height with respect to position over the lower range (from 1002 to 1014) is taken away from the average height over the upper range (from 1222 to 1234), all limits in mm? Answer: -69.9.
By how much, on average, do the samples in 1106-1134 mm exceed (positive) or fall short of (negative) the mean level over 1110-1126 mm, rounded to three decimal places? -0.058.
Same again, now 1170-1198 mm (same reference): 0.007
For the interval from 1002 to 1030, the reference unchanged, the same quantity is -0.145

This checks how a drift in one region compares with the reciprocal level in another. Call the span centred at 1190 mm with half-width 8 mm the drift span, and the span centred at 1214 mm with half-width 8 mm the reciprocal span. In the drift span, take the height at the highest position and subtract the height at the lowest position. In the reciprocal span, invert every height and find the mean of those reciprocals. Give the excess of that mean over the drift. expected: -0.24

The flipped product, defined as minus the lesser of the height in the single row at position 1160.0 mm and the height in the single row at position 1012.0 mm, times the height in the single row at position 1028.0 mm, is -44.2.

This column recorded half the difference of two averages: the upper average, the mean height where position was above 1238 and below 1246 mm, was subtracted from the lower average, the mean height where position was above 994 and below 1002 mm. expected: -0.21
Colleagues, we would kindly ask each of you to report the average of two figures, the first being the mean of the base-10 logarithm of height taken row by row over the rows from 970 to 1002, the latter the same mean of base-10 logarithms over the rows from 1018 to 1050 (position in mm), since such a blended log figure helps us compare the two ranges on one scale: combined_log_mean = 0.817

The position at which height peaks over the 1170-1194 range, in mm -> 1176.0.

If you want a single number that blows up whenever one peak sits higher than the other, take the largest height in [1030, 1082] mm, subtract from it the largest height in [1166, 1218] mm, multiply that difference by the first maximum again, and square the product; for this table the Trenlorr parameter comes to 0.01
